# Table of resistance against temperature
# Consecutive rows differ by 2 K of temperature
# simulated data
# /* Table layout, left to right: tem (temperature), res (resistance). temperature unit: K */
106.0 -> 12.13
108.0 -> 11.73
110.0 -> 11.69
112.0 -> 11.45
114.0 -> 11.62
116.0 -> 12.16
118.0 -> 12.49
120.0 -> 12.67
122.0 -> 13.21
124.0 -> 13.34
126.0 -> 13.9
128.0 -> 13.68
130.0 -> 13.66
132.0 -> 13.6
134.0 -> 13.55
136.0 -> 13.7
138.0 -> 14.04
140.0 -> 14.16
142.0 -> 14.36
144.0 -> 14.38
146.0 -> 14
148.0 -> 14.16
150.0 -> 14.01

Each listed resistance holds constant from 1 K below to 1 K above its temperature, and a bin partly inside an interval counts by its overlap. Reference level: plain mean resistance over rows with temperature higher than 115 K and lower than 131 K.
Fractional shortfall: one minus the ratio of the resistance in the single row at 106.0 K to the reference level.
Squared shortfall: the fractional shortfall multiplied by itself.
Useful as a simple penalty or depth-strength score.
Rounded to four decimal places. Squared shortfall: 0.0059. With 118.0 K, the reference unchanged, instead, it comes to 0.0024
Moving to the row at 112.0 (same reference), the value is 0.0165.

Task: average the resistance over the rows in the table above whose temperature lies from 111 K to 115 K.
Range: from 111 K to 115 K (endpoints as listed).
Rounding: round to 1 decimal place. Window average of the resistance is 11.5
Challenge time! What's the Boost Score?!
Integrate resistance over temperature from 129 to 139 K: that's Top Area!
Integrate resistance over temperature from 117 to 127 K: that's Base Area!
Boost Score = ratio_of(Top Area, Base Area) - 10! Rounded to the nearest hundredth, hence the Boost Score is -8.96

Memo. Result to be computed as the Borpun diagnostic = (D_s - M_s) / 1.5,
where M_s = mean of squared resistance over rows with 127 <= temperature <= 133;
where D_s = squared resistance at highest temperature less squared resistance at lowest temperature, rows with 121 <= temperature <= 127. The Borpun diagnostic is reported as -112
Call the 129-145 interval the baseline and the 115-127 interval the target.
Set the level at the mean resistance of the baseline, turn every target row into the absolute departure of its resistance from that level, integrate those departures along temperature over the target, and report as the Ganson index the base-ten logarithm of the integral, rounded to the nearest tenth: 1.1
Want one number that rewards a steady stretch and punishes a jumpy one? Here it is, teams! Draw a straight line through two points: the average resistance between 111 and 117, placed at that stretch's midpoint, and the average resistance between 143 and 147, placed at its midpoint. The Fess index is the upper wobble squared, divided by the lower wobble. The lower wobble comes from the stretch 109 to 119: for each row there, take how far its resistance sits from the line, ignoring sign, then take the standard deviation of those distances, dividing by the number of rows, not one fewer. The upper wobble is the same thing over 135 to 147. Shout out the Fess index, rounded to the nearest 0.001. 0.047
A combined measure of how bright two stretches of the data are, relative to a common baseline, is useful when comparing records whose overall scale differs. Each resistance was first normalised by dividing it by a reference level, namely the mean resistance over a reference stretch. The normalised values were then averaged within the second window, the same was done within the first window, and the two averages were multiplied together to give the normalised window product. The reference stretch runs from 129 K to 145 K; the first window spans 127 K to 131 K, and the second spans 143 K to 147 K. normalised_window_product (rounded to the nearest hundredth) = 1.00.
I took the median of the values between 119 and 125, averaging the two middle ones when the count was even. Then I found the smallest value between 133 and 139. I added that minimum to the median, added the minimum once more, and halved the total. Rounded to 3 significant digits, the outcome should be 20.2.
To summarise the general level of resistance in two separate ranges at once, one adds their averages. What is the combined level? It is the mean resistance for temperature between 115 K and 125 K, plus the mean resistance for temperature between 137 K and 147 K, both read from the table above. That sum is 27.0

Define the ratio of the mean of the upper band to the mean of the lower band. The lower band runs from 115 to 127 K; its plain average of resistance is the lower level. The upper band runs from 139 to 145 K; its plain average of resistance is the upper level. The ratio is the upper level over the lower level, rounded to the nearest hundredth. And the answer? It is 1.10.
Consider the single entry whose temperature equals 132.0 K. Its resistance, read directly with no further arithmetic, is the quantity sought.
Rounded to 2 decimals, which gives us 13.60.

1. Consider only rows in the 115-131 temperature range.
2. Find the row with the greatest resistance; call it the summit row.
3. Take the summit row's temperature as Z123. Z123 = 126.0 K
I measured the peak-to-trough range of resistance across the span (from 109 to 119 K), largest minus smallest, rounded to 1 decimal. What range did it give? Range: 1.0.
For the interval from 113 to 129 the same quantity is 2.3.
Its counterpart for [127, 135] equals 0.1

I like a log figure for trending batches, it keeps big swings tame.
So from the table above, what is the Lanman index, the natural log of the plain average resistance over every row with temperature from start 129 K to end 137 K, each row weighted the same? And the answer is 2.61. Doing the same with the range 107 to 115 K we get 2.45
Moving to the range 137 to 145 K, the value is 2.66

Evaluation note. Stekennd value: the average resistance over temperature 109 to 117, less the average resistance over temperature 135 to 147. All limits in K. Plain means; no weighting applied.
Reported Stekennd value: -2.4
